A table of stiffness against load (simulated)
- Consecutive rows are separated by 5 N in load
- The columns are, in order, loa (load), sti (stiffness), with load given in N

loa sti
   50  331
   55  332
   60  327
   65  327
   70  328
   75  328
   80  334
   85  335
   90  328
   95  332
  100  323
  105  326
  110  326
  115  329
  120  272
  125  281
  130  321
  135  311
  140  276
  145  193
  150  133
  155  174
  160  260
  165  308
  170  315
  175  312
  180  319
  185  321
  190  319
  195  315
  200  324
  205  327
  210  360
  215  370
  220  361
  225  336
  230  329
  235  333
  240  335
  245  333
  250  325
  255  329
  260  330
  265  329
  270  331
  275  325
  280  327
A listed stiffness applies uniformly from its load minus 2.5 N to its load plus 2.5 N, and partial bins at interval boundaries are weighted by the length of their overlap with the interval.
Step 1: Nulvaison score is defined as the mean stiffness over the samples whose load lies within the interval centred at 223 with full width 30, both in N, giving 348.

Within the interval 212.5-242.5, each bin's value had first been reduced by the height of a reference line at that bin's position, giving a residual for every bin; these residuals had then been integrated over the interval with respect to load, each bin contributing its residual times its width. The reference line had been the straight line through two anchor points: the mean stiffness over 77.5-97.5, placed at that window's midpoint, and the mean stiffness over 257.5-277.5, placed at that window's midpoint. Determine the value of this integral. 434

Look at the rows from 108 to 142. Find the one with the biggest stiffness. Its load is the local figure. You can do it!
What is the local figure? 115 N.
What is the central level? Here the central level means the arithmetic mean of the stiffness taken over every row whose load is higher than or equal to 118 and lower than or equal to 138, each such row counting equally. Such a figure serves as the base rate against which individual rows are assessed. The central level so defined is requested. 296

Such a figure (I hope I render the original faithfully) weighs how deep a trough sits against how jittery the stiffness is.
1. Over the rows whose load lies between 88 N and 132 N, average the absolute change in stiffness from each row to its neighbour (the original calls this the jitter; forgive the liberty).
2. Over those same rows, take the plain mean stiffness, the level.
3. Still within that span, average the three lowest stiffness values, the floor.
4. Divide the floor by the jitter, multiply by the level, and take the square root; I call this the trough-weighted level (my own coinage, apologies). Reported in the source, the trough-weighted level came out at 77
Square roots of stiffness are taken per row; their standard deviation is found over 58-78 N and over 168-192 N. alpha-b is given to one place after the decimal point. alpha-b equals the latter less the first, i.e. 0.1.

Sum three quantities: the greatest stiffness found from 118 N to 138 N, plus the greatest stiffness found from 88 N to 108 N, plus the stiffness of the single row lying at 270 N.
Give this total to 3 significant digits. 984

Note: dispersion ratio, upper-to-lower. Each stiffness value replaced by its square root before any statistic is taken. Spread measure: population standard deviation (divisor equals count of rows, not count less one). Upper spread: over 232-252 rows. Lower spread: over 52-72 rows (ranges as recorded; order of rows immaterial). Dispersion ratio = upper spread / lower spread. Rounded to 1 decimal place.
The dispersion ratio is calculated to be 1.9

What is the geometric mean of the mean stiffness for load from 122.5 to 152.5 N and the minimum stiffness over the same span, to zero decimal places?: 183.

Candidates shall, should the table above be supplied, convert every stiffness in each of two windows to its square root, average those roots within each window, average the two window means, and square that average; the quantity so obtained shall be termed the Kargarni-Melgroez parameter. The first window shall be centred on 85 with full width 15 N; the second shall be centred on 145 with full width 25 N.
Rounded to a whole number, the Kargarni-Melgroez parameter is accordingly 269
